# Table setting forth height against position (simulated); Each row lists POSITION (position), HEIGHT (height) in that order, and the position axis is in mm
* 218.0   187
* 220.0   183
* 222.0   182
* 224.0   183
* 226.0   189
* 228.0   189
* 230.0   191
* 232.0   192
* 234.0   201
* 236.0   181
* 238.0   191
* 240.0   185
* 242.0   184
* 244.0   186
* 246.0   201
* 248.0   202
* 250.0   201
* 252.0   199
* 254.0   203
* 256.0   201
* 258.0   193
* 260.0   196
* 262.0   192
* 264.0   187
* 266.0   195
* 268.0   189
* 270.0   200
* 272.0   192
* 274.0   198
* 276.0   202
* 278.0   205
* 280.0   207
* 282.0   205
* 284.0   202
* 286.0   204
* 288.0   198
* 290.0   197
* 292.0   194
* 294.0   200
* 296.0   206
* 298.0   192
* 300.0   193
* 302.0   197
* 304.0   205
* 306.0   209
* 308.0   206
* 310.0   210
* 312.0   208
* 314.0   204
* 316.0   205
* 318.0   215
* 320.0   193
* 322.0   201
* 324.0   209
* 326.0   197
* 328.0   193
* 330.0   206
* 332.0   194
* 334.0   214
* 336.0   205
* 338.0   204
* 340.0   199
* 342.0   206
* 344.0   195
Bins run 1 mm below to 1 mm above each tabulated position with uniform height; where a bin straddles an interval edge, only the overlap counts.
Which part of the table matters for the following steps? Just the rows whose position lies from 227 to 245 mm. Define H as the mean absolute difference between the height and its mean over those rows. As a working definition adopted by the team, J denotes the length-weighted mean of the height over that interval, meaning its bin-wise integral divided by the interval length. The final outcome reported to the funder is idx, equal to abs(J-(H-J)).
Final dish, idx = 373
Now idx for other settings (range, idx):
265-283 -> 393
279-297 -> 399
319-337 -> 396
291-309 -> 395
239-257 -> 384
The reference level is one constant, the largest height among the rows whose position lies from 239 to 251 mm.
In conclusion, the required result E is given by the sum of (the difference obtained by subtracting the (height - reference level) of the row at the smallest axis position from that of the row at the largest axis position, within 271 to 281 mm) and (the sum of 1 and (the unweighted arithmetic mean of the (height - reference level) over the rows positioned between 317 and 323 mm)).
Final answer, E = 17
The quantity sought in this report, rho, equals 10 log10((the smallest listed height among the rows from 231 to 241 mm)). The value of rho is 22.58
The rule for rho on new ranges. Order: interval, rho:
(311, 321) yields 22.86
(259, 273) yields 22.72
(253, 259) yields 22.86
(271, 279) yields 22.83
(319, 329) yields 22.86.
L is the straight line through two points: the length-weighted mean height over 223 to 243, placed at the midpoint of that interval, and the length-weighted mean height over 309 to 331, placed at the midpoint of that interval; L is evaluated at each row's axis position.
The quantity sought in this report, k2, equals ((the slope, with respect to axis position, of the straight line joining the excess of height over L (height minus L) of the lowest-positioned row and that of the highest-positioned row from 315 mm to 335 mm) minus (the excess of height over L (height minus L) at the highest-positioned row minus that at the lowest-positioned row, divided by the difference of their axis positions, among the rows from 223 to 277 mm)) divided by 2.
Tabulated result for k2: 0.07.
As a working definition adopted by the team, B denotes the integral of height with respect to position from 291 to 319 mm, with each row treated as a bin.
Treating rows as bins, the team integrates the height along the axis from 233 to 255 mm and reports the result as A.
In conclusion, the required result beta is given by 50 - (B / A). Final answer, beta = 48.7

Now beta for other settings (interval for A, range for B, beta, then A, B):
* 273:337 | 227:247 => 49.7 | 12948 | 3802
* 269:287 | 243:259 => 49.1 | 3630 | 3172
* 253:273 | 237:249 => 49.4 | 3896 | 2298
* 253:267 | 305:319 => 48.9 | 2734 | 2914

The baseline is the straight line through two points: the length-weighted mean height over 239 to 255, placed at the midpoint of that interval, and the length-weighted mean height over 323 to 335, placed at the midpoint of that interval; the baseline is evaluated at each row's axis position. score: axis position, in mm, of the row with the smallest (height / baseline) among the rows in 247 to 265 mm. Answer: 264.0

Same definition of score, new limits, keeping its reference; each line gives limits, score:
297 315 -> 298.0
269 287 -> 272.0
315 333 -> 328.0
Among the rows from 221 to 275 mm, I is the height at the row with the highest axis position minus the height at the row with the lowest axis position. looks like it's 16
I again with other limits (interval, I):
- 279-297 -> -1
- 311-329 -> -15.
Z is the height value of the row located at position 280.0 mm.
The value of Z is 207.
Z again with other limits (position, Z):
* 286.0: 204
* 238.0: 191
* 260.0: 196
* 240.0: 185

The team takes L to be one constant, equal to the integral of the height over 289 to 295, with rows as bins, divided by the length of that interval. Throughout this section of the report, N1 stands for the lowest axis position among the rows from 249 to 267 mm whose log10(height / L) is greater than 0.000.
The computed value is 250.0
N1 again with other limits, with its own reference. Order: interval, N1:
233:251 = 234.0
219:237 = 234.0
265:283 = 270.0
